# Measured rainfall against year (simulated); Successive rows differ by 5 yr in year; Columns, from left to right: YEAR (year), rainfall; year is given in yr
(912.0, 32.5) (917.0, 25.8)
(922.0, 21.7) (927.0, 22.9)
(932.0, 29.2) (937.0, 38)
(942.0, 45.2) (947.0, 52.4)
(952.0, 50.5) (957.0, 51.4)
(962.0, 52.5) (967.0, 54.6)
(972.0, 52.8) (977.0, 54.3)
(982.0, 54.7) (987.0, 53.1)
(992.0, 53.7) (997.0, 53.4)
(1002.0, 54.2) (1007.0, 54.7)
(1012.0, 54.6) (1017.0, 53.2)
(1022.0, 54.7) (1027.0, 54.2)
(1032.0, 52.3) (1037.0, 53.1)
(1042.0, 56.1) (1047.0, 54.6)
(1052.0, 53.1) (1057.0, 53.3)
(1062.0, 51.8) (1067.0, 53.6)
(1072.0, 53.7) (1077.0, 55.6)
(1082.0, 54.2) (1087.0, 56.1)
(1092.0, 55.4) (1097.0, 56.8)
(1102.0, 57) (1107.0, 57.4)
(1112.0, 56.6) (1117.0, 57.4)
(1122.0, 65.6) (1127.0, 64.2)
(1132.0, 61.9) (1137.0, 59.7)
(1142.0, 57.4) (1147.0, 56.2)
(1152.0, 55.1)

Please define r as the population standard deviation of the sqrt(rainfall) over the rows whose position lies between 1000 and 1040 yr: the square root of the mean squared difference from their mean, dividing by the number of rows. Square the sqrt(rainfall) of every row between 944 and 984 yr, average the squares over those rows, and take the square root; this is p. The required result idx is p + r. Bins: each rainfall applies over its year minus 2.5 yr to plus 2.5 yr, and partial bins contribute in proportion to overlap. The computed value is 7.33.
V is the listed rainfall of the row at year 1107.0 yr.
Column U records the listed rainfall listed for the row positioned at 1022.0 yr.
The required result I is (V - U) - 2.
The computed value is 0.7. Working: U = 54.7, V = 57.4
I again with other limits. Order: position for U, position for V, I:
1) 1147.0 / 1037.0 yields -5.1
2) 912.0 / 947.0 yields 17.9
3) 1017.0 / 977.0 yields -0.9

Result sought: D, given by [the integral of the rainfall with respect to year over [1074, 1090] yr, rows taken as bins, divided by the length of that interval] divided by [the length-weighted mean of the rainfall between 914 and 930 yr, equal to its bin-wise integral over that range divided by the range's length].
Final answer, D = 2.31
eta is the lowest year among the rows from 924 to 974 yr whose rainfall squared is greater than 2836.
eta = 967.0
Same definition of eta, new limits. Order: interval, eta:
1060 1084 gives 1067.0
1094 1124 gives 1097.0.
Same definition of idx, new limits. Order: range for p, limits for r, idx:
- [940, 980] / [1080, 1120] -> 7.26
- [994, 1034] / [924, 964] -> 8.22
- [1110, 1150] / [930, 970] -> 8.38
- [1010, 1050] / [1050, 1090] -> 7.44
